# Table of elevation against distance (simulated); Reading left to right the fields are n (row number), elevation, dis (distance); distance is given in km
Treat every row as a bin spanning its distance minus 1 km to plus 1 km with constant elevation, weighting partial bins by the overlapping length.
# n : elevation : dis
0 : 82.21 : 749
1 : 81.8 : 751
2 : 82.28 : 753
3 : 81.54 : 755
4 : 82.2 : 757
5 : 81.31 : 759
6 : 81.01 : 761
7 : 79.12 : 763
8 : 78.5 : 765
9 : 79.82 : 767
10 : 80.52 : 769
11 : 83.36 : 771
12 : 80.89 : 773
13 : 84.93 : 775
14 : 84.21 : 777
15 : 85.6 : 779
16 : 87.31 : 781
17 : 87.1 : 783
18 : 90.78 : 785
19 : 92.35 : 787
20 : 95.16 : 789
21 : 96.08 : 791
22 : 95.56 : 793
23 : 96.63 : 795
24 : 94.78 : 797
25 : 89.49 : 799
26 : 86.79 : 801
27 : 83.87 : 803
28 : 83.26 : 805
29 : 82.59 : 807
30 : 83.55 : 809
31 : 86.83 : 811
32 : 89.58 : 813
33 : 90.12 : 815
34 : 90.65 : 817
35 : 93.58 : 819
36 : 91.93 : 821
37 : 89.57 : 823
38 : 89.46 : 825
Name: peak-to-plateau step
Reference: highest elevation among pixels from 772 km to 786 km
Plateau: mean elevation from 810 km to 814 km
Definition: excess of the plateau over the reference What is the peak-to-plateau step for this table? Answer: -3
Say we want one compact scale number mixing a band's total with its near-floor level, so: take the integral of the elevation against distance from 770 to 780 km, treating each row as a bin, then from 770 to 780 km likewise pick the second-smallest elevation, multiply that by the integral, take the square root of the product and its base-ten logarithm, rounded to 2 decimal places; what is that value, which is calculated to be 2.42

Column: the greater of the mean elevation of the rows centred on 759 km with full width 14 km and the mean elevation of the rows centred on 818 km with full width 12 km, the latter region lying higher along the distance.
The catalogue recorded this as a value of 90.9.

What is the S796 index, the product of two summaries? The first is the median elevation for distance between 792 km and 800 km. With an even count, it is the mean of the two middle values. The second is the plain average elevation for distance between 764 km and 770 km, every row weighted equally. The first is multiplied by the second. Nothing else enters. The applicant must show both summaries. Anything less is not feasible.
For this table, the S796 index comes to 7577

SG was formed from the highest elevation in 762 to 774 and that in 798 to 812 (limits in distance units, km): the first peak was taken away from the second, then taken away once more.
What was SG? -77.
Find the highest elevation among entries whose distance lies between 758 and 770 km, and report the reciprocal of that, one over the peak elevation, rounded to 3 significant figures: 0.0123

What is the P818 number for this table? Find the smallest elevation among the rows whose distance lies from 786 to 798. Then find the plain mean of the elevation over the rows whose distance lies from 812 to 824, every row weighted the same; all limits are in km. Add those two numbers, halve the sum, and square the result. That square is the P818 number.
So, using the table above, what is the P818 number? 8396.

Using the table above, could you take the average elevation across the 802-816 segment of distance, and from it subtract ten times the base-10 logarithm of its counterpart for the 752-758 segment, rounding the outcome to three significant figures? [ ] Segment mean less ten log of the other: 66.5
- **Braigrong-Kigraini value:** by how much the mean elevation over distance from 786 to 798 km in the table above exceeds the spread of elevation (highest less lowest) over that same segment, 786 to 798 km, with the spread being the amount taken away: 91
